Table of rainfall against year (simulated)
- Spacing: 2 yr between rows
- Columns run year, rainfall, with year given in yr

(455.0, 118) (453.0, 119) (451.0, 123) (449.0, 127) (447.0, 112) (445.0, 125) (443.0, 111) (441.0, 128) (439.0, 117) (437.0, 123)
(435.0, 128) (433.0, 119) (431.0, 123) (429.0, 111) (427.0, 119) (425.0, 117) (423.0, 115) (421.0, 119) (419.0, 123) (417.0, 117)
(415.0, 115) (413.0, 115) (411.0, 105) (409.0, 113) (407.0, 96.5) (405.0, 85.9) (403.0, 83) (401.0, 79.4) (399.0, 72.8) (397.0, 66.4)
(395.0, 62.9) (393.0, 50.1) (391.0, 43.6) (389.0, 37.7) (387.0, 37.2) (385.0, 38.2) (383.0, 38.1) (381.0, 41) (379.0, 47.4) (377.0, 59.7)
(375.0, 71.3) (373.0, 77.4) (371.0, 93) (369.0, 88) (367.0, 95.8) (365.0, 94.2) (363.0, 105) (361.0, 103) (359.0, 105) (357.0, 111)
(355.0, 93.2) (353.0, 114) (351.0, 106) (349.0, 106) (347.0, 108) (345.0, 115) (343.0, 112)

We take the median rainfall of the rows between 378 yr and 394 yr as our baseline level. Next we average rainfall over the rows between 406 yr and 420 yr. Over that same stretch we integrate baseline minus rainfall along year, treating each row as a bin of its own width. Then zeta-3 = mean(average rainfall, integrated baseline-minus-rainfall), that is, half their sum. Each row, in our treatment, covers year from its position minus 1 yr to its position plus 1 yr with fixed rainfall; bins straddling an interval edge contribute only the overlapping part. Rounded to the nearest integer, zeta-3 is -451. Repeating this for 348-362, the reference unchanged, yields -408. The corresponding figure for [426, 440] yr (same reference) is -503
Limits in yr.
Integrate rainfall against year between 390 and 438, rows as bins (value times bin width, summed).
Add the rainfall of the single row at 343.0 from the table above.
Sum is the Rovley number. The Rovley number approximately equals 4917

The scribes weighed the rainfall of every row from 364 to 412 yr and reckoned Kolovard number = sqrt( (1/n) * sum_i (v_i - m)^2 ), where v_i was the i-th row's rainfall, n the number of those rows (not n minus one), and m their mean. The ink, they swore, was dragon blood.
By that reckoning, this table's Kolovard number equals 23.5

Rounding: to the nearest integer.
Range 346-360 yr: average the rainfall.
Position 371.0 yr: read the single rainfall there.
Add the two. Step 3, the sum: 199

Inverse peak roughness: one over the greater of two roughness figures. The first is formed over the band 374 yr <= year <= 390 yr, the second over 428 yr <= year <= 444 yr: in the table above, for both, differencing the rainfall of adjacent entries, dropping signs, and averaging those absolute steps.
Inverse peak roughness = 0.109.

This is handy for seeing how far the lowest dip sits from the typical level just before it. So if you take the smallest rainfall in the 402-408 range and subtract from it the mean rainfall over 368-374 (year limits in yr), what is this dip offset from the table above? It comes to -3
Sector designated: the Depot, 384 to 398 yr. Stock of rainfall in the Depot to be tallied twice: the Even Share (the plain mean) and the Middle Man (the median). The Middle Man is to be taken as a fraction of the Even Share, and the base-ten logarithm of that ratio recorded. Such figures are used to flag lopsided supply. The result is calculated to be -0.042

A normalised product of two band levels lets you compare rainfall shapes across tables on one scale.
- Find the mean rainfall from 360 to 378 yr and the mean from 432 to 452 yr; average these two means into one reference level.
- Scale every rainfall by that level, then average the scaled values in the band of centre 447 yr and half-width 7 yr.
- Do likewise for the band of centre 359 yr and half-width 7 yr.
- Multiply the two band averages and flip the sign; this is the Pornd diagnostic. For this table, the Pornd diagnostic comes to -1.1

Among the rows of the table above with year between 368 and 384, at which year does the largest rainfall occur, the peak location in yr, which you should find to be 371.0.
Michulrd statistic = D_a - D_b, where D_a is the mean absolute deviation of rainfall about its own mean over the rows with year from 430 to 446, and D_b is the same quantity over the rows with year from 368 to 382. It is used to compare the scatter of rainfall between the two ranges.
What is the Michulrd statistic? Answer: -11.6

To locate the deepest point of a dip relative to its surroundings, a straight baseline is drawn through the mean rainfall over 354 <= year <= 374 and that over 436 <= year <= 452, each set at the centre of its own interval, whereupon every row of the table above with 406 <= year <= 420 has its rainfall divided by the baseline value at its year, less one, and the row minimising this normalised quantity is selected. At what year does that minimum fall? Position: 407.0 yr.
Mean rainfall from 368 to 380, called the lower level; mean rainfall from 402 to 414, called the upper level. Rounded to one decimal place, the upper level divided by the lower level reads 1.4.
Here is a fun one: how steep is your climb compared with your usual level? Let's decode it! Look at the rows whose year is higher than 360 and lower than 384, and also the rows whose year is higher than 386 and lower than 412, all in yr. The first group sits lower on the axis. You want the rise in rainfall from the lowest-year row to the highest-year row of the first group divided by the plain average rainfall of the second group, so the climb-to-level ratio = -0.90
